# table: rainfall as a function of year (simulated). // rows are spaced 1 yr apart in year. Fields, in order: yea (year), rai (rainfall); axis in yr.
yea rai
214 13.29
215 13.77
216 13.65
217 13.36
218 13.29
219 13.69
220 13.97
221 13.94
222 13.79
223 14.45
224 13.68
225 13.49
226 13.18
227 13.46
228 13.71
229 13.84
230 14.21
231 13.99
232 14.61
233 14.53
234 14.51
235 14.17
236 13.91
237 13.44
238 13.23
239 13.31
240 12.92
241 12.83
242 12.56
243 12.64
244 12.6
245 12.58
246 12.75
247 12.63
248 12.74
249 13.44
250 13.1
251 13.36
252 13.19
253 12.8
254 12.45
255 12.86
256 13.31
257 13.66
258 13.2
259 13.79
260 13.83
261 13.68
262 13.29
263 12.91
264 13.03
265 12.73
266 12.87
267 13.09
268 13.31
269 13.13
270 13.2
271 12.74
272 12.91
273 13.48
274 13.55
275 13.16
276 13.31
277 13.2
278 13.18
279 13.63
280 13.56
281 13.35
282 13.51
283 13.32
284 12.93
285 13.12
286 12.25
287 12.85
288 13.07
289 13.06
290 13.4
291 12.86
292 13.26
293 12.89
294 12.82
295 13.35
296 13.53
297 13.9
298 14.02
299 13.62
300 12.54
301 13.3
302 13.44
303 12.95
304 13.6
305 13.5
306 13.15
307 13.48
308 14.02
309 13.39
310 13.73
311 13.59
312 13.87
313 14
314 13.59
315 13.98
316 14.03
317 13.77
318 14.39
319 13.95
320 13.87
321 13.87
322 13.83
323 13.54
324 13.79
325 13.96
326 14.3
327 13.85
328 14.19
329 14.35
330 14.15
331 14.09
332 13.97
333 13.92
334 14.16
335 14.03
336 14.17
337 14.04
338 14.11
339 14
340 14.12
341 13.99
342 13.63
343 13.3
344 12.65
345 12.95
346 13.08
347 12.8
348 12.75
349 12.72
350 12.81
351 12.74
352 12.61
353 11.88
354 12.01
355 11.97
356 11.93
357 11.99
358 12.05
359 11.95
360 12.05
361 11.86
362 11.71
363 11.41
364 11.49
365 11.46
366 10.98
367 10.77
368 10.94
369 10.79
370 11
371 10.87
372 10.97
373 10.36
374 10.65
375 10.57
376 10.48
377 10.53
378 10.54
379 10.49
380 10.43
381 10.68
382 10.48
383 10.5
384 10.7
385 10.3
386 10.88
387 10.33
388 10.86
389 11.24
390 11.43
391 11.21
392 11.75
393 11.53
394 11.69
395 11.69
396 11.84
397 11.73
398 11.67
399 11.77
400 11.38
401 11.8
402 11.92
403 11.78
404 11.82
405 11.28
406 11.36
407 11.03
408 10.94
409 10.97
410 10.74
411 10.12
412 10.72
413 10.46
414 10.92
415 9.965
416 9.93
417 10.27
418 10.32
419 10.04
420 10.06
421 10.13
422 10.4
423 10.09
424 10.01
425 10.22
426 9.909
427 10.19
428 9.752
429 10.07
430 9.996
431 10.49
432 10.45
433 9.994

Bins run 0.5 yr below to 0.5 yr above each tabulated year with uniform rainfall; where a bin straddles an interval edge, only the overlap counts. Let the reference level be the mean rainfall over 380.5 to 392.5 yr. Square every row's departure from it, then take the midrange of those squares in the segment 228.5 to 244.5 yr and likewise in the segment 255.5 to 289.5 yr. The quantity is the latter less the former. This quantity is -3.1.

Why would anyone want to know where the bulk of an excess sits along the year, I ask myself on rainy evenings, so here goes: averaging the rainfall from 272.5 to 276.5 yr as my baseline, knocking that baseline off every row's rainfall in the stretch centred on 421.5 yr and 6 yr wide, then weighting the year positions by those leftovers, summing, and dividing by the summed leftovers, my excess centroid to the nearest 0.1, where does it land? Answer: 421.5 yr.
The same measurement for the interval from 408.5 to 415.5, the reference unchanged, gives 412.1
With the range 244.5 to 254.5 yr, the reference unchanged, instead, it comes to 249.1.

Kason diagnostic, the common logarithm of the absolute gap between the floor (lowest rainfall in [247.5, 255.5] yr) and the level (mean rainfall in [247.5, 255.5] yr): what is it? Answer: -0.27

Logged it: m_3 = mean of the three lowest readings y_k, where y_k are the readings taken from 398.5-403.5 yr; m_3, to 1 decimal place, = 11.6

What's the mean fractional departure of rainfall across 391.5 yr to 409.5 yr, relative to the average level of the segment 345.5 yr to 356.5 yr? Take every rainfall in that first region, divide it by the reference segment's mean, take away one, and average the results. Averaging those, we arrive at -0.07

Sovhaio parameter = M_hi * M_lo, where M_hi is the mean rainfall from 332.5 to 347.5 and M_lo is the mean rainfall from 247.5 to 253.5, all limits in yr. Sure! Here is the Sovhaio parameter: 179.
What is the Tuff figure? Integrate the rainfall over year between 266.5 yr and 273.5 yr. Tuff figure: 92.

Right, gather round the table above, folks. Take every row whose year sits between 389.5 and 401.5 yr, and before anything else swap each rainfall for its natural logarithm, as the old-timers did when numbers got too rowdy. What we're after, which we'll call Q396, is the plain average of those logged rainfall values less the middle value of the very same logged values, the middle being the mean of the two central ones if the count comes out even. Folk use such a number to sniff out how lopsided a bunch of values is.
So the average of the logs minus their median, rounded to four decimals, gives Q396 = -0.0058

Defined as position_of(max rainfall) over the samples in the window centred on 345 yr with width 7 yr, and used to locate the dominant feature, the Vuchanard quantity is 342 yr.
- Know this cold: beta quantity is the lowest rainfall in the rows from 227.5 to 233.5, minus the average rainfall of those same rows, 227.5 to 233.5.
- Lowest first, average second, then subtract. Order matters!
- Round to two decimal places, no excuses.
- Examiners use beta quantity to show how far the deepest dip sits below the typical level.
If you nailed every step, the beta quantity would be -0.44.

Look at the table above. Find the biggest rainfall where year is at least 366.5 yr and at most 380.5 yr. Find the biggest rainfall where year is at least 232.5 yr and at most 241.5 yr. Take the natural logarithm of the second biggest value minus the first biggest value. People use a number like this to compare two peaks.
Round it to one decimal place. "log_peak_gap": 1.3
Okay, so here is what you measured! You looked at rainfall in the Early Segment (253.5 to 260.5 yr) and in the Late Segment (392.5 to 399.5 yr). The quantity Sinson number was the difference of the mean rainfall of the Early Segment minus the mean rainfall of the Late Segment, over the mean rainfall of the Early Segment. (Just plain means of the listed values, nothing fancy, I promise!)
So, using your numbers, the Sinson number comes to 0.12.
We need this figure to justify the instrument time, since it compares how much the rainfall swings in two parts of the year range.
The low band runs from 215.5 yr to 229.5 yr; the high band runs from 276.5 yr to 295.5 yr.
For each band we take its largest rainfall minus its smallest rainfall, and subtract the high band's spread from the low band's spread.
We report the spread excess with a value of -0.1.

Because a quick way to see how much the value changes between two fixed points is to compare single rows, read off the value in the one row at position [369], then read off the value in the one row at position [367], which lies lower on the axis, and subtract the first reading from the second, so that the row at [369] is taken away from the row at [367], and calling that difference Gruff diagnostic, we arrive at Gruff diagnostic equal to 0.0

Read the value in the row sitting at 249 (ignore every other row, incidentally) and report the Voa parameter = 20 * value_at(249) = 269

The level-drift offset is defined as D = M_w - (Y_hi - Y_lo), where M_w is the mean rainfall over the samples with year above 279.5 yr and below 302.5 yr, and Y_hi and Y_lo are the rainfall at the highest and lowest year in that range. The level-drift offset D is 13.3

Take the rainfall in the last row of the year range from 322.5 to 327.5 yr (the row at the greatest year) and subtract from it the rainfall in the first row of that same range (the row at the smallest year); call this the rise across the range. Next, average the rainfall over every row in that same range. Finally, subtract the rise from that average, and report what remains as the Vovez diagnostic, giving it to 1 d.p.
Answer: 13.6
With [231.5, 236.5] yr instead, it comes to 15.0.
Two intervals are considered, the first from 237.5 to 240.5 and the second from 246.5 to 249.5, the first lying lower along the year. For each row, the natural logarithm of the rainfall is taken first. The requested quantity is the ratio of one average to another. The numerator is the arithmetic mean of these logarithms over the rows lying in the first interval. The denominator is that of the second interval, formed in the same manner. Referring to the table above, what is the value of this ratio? 1.01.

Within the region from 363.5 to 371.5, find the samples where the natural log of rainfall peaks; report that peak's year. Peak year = 364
